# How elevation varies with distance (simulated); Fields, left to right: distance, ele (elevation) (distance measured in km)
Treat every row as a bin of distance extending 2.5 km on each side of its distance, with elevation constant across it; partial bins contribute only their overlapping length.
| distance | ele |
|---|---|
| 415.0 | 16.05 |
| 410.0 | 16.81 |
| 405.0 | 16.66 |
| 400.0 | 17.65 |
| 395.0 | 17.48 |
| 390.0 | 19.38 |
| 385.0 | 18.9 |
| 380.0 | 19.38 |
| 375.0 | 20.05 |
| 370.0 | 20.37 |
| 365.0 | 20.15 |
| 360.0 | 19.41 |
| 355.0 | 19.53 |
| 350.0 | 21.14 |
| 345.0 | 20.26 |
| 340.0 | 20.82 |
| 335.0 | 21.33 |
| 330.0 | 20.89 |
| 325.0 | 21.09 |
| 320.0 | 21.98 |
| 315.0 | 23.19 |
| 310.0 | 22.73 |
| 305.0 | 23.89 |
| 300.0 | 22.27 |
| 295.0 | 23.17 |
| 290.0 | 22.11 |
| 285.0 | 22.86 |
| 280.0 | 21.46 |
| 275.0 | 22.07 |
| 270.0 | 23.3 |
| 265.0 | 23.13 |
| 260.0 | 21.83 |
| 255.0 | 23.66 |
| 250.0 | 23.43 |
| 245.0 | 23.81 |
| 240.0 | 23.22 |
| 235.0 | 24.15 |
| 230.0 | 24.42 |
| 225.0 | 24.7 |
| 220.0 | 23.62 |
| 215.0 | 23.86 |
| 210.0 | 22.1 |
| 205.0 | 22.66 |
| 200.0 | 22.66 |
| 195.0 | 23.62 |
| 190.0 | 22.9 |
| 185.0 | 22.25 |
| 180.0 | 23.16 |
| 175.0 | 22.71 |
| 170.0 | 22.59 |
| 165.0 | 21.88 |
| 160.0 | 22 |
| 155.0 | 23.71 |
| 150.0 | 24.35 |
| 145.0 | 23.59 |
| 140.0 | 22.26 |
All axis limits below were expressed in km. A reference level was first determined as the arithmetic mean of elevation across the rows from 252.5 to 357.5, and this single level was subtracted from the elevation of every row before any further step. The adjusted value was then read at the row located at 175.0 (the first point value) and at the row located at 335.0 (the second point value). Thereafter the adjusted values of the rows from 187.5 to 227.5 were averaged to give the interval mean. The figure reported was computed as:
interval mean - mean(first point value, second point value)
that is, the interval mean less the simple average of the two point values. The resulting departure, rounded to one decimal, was 1.2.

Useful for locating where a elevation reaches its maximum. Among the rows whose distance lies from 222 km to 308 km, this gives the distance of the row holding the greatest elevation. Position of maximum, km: 225.0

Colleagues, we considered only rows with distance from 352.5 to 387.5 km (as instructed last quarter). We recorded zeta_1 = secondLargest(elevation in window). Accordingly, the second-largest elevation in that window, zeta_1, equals 20.15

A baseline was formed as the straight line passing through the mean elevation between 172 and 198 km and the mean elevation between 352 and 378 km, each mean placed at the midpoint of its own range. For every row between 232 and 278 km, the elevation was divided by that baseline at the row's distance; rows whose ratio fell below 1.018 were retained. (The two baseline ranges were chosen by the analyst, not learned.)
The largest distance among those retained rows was 260.0 km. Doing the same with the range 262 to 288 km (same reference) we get 280.0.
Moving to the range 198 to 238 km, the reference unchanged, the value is 210.0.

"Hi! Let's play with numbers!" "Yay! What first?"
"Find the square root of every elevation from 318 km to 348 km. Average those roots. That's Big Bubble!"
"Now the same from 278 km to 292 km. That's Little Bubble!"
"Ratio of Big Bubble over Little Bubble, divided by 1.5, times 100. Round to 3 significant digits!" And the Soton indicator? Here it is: 65.0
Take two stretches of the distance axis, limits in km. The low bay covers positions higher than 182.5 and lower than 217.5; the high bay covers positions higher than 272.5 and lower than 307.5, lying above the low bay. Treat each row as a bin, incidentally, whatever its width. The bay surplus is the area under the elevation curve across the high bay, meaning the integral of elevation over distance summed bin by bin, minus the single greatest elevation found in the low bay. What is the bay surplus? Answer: 765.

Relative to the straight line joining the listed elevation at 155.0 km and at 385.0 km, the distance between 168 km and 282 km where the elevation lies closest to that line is 205.0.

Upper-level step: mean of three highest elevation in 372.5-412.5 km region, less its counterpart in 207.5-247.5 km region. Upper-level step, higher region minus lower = -4.8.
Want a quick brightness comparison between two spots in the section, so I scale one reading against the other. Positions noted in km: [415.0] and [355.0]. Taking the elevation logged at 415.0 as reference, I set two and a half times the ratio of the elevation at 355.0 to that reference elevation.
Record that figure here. 3.04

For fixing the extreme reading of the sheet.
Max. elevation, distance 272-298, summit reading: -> 23.17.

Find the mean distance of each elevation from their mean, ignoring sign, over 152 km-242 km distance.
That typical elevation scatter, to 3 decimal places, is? 0.706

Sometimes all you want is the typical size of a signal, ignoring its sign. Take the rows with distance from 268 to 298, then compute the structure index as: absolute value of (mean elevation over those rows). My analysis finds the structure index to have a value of 22.5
